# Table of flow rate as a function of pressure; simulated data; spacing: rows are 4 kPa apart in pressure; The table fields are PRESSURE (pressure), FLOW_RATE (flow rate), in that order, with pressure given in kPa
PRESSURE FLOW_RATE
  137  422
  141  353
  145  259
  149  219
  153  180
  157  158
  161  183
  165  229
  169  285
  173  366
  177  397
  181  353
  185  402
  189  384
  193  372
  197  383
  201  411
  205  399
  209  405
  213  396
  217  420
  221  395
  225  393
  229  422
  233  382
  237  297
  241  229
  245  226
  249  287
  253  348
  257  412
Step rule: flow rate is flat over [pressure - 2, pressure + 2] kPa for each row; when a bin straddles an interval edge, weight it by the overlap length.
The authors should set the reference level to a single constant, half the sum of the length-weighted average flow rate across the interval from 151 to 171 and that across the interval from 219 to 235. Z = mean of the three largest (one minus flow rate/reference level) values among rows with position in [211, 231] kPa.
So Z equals -0.30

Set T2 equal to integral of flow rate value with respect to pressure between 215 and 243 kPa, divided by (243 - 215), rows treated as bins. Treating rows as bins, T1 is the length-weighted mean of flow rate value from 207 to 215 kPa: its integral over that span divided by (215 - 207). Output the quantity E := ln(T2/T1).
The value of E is -0.10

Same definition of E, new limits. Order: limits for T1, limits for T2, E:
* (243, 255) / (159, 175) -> -0.08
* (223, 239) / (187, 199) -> 0.02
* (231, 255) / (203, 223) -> 0.31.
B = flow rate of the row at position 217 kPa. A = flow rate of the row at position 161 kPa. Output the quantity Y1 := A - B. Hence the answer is -237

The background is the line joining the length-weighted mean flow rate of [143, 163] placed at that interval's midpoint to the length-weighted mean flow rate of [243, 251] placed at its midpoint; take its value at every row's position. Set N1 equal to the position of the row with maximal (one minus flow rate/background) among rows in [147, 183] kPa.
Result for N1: 157 kPa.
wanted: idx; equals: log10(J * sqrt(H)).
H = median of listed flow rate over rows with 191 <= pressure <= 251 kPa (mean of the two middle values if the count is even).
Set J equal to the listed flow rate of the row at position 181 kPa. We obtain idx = 3.84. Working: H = 393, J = 353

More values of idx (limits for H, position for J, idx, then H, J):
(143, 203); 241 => 3.63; 353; 229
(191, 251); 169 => 3.75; 393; 285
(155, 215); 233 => 3.87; 383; 382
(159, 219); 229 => 3.92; 384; 422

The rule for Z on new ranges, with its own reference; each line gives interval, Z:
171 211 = -0.20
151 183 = 0.43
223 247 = 0.17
